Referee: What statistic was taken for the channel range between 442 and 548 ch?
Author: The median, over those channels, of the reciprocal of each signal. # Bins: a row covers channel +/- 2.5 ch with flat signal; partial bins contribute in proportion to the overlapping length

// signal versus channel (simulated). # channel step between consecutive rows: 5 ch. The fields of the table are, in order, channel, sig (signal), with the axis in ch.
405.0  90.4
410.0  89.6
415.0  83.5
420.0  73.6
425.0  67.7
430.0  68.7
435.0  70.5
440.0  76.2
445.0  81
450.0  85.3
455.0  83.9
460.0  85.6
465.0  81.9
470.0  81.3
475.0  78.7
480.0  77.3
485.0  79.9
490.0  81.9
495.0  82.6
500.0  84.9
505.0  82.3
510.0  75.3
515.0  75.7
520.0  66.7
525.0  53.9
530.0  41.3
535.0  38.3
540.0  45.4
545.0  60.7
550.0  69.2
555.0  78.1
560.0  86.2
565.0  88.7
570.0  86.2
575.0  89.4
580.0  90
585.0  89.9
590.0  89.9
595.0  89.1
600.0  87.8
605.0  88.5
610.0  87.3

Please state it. 0.0125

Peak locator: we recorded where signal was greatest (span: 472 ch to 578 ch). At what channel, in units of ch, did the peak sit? 575.0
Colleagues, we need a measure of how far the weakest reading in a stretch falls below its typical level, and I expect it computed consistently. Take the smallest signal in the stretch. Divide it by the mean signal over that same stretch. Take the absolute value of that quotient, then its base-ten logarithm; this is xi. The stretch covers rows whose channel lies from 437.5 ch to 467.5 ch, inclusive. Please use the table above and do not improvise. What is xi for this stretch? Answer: -0.034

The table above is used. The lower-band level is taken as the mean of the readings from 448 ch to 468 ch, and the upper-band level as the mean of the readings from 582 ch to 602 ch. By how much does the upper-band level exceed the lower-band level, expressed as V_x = 5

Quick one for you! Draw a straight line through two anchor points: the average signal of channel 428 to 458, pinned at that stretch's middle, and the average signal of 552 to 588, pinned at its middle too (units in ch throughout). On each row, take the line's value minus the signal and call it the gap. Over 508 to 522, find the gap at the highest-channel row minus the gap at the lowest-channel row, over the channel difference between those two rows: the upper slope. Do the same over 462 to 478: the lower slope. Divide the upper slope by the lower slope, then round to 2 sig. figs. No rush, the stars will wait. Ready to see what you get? 2.4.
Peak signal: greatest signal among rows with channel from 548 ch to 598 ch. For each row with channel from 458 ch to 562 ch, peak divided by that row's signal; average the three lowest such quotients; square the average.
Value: 1.11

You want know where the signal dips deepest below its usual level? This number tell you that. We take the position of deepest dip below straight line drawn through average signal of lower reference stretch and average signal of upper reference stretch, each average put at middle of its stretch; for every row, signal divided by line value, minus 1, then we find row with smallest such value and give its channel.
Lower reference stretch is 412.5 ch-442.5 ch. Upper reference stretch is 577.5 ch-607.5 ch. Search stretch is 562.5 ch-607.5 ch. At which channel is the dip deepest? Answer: 600.0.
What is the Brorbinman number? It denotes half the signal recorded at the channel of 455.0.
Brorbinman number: 42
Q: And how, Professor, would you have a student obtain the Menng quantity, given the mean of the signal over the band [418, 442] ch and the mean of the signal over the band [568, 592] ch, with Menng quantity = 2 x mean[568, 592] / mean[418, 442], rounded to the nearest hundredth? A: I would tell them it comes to 2.50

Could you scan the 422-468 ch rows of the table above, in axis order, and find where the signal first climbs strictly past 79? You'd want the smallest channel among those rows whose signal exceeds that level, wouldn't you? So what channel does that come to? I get 445.0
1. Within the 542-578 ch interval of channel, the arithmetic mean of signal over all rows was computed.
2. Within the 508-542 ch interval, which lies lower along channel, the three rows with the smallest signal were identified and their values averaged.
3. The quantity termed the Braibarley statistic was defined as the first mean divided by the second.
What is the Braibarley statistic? 1.91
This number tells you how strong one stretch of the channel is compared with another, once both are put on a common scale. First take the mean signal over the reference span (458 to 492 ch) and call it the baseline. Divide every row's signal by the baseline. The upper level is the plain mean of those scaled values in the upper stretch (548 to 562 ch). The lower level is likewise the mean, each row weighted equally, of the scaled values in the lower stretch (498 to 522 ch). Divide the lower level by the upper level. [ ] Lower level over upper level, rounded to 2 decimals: 0.99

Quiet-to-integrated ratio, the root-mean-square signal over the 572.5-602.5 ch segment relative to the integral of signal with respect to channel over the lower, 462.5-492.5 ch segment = 0.037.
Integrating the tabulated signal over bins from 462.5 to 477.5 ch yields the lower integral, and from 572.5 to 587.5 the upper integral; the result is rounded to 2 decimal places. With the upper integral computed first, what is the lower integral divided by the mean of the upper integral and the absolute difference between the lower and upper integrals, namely 1.63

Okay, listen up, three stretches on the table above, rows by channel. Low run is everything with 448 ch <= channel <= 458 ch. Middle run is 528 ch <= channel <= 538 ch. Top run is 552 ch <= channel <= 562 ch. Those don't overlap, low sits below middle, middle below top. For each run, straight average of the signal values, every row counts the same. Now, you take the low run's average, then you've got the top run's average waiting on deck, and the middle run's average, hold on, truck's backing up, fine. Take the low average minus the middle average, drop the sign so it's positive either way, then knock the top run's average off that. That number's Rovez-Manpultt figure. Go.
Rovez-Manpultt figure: -37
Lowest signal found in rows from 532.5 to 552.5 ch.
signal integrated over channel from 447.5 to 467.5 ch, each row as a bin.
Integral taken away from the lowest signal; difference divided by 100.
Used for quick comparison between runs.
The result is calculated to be -16.5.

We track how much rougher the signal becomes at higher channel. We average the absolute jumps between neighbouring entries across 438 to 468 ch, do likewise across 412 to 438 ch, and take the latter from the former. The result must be -1.5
